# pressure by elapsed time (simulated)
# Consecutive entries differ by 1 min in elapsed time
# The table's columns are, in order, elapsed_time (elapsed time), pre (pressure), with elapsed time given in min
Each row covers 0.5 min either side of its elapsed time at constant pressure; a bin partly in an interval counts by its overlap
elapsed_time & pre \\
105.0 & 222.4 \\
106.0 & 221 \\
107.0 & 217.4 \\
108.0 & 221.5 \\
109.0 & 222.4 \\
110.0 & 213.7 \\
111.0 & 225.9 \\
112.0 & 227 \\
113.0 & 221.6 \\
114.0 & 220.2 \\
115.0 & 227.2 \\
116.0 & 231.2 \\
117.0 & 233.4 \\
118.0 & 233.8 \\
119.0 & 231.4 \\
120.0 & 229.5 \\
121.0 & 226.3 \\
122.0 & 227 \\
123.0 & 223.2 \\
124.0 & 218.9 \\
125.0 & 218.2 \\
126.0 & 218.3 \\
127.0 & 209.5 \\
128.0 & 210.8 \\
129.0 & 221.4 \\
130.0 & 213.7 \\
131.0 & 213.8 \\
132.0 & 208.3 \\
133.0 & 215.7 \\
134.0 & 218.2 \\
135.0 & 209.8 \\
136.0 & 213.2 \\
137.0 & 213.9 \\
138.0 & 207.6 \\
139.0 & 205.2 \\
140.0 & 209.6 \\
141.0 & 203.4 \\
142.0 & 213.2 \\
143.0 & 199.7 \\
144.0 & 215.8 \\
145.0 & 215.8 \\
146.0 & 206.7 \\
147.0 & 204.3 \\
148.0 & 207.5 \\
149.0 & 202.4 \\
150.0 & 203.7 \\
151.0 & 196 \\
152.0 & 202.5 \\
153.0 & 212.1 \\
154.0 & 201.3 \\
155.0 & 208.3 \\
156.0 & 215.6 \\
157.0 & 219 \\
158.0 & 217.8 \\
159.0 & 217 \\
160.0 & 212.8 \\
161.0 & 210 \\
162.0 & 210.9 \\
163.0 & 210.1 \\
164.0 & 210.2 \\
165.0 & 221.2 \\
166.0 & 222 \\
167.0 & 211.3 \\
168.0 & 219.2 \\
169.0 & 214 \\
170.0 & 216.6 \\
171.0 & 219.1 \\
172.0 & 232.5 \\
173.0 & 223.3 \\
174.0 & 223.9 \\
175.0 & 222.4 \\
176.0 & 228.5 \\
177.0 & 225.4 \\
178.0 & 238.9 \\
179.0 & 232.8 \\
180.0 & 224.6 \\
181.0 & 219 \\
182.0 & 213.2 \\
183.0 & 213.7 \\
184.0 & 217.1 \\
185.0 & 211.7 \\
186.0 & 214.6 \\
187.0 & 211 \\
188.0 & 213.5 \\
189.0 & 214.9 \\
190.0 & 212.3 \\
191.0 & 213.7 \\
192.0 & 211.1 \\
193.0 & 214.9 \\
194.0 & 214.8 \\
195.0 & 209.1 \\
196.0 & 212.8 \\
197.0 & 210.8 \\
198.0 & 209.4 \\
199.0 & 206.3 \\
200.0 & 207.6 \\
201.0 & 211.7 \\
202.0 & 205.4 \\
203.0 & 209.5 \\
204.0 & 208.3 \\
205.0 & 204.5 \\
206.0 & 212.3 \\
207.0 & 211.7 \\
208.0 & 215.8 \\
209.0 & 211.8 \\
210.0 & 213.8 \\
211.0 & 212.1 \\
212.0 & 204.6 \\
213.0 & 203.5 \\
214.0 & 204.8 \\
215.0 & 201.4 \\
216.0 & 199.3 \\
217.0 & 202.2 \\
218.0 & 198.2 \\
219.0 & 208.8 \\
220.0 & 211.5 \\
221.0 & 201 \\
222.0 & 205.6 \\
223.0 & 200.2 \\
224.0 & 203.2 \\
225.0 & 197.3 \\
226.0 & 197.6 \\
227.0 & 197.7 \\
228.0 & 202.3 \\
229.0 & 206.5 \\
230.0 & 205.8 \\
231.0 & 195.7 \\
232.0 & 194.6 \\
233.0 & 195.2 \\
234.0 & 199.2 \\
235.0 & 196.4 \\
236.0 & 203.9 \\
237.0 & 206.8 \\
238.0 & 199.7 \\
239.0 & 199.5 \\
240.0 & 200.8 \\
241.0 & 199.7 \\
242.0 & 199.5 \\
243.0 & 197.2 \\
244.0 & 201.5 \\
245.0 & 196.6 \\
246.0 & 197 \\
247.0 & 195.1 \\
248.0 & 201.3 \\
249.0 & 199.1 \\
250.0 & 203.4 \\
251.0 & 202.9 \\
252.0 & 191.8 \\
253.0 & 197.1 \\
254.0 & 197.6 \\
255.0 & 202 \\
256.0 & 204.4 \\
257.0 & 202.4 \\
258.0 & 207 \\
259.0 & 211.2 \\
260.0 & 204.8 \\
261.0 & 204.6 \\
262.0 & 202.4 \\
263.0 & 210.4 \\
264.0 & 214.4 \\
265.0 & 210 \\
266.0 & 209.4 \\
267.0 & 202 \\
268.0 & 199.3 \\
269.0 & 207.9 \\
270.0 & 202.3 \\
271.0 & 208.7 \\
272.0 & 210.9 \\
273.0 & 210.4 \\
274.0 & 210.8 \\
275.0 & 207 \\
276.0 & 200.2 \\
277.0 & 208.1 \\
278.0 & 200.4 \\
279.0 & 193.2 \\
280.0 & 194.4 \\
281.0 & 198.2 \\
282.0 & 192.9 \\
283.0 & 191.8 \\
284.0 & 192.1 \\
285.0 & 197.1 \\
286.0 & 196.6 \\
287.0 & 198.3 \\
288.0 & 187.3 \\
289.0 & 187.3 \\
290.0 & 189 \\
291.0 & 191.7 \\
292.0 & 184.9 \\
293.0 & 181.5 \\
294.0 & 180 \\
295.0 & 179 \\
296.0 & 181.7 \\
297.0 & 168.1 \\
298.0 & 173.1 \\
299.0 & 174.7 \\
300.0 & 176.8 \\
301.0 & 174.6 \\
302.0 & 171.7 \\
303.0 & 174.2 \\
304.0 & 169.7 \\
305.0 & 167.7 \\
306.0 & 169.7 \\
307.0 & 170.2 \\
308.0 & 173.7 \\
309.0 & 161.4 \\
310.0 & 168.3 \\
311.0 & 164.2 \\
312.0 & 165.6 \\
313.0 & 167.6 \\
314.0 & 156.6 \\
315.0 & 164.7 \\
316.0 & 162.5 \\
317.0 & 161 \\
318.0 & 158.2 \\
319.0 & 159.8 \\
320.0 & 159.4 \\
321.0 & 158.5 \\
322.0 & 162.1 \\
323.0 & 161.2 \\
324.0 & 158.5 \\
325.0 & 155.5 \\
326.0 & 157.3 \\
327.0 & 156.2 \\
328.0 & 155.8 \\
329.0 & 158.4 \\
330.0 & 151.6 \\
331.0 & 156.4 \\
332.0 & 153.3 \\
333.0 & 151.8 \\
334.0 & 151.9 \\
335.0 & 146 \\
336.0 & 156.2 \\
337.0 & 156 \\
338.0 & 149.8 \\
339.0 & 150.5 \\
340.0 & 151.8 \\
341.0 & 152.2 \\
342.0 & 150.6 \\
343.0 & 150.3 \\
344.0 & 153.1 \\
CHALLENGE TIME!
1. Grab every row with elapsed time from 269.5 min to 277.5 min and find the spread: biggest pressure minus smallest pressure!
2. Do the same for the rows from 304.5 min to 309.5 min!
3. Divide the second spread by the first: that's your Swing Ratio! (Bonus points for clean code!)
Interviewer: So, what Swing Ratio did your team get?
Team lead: 1.1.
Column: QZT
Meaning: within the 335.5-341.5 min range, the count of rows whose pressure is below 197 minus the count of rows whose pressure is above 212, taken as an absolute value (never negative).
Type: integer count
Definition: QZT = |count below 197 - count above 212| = 6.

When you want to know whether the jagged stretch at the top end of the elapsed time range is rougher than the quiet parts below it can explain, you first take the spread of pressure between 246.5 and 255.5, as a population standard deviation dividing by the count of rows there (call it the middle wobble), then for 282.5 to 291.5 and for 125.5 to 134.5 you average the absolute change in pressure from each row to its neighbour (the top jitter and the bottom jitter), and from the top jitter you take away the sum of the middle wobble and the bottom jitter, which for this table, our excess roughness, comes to -6.3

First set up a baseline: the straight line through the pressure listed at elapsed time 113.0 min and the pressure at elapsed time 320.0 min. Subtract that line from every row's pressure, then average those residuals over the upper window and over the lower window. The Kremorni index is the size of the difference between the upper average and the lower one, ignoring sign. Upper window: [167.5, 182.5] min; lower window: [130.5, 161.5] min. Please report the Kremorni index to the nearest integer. 23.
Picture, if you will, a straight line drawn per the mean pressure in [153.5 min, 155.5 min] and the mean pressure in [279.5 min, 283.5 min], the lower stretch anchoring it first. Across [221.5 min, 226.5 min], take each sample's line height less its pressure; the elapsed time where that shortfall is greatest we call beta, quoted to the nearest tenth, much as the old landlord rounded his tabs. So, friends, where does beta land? 225.0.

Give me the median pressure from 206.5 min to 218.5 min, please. 205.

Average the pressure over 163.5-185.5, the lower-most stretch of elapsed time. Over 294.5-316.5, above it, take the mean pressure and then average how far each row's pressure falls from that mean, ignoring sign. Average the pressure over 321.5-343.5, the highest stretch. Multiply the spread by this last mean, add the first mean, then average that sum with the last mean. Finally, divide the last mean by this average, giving 0.281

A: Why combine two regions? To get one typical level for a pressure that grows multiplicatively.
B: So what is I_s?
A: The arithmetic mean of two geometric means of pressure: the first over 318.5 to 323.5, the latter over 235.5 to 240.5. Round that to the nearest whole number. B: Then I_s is 181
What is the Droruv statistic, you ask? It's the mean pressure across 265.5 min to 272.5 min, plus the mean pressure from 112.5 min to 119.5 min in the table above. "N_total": 434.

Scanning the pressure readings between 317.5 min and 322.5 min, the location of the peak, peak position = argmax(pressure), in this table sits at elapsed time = 322.0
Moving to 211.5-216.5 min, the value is 214.0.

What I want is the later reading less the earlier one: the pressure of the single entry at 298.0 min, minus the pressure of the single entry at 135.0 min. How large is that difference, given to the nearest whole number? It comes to -37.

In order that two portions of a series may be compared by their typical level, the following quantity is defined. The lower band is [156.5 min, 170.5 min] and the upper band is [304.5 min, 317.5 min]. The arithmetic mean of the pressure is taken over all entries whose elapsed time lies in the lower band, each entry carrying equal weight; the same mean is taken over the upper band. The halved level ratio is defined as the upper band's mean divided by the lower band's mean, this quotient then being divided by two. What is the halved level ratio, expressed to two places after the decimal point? 0.38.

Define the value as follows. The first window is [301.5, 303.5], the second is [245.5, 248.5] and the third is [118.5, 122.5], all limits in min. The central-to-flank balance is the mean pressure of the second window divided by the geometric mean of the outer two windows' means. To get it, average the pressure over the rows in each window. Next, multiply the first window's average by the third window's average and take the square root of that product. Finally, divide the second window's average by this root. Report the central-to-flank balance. 0.99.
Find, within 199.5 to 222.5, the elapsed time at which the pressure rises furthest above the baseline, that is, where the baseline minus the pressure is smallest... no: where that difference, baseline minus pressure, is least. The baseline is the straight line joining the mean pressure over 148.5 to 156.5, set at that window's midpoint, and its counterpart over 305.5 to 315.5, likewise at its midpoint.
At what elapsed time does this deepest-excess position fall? 208.0 min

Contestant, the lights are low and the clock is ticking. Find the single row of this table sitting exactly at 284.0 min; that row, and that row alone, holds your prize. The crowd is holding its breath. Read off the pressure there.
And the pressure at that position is 192.1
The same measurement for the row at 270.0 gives 202.3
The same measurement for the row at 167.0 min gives 211.3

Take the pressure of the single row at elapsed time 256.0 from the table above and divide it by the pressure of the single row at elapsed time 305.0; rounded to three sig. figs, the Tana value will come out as 1.22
